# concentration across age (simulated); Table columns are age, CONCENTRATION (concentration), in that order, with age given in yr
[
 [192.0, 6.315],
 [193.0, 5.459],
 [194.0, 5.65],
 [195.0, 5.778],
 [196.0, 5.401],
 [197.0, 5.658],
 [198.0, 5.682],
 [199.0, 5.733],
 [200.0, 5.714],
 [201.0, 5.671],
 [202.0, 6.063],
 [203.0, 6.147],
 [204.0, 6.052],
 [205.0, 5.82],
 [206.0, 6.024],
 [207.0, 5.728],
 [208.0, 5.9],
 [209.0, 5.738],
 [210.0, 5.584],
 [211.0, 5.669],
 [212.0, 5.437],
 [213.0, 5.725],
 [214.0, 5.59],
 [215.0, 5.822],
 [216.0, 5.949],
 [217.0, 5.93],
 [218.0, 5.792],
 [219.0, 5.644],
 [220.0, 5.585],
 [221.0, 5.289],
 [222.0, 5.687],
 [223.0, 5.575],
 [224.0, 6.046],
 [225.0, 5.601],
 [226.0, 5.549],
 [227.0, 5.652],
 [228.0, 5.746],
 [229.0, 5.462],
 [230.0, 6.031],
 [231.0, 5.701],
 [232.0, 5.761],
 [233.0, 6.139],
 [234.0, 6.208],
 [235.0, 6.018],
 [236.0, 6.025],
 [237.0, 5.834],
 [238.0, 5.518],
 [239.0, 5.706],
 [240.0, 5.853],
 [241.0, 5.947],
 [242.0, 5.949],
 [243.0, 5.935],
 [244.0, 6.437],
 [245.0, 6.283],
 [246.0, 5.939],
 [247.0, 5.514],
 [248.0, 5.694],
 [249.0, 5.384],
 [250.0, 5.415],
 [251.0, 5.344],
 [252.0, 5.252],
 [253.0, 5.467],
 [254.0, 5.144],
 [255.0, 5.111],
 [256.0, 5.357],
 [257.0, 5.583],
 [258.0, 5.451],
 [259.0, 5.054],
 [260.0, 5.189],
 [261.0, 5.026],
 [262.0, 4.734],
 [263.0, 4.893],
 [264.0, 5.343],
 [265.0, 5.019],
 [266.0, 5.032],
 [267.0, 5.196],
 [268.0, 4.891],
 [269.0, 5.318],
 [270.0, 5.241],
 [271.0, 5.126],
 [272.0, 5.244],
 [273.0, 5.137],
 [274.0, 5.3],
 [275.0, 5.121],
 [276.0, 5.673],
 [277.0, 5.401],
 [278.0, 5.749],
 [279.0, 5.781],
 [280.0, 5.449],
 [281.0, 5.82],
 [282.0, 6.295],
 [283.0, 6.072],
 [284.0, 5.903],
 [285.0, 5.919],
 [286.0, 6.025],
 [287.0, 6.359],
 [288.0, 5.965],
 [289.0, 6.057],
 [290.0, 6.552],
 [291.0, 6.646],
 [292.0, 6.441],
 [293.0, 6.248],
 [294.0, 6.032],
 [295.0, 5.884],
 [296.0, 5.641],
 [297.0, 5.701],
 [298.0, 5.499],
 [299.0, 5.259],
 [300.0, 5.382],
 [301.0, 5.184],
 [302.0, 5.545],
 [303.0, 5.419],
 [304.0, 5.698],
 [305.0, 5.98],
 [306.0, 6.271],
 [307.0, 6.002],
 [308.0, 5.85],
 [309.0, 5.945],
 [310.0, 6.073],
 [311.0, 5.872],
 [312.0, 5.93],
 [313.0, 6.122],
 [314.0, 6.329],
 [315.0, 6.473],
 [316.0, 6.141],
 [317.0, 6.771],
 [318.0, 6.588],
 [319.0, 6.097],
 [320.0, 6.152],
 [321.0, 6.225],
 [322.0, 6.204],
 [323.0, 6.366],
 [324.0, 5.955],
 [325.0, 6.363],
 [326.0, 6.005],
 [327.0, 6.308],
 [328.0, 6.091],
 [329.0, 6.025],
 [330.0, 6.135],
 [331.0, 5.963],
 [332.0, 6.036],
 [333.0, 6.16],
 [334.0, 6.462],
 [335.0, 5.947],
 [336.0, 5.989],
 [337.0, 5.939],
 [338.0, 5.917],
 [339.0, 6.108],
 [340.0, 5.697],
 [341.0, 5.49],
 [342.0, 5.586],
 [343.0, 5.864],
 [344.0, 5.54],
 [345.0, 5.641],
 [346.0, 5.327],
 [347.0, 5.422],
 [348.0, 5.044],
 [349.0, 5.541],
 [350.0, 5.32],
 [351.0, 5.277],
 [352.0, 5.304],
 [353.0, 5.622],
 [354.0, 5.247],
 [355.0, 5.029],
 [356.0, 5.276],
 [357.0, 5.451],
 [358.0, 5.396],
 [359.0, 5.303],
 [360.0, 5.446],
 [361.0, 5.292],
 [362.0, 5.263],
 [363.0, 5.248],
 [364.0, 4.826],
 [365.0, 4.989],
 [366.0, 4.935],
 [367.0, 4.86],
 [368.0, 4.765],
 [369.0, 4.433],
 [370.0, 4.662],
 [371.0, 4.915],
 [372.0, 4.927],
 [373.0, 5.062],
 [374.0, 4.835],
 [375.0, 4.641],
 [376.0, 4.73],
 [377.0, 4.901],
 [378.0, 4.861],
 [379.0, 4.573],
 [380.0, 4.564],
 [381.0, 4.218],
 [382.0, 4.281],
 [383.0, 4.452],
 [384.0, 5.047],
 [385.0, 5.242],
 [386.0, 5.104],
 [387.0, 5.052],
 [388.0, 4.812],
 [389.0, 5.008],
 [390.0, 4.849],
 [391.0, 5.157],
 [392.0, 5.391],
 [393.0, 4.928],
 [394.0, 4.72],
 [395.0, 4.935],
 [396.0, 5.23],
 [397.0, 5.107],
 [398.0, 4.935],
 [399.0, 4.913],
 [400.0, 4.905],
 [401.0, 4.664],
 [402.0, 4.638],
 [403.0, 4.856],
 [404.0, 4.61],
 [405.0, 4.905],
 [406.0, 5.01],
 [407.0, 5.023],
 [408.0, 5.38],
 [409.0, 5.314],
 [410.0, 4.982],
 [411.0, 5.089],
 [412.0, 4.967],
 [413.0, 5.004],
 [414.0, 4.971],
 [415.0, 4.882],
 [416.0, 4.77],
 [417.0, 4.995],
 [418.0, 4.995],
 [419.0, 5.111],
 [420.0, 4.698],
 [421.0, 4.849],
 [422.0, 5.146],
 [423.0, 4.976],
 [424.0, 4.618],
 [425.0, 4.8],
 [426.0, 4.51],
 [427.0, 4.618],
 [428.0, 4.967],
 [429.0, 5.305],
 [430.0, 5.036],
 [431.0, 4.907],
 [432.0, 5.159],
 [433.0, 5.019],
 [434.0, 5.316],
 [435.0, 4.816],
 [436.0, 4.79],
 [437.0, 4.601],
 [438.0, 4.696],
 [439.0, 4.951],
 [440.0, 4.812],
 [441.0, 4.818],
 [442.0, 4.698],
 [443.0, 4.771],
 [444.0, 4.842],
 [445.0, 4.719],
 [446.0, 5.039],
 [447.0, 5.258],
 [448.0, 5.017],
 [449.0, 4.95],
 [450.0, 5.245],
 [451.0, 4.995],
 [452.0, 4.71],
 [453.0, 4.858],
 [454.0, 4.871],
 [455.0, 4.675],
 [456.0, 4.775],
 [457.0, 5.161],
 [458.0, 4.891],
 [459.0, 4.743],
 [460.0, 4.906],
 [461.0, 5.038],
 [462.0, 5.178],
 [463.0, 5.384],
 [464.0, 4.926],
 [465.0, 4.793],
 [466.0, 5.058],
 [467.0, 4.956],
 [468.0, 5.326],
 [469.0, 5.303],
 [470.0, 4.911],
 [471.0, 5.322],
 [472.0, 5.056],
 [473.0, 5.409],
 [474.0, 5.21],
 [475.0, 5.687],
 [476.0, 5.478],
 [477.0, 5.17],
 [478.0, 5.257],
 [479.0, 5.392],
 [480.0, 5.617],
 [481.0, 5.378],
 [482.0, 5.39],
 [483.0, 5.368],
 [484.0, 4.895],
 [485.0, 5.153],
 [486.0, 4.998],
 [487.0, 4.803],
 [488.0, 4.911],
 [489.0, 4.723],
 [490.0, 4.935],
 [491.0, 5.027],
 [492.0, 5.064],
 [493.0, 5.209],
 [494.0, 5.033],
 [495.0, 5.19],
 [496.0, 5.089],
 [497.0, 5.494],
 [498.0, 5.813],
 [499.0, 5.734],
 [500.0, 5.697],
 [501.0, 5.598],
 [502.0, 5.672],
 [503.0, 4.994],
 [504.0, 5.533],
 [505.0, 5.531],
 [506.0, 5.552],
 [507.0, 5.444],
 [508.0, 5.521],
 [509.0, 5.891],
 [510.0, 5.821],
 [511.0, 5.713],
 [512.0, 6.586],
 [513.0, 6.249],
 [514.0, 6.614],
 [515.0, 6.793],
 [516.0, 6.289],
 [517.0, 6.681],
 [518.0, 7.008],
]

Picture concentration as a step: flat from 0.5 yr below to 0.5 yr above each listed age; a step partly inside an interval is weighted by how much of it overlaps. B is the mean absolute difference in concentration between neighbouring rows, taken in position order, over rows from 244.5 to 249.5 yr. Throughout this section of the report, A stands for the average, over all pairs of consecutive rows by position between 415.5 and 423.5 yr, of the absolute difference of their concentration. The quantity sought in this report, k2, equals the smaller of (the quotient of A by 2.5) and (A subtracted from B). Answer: 0.08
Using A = 0.20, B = 0.315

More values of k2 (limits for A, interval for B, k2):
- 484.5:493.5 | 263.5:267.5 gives 0.03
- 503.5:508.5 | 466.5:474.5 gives 0.02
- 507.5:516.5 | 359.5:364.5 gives -0.20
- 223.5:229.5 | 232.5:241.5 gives -0.05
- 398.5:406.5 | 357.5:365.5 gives -0.02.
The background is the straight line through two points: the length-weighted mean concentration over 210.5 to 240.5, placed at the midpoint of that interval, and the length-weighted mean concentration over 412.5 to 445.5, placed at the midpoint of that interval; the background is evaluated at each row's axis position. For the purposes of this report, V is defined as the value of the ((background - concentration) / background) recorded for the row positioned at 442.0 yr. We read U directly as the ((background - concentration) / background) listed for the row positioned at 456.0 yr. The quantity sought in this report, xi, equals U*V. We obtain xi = 0.0000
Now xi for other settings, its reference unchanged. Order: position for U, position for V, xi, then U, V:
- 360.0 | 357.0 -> 0.0026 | -0.05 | -0.050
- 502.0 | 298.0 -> 0.0025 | -0.24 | -0.010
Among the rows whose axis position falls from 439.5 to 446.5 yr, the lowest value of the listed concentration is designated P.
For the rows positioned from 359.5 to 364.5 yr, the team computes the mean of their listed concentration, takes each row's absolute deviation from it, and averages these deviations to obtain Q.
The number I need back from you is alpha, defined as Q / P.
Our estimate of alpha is 0.033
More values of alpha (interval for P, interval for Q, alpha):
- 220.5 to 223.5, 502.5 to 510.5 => 0.031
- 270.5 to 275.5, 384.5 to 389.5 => 0.021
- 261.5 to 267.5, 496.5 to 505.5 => 0.033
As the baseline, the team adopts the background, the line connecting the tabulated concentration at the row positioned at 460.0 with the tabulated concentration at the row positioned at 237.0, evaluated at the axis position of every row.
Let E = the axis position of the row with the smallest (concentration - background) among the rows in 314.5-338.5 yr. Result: 324.0 yr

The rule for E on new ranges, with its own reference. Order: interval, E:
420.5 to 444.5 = 426.0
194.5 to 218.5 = 196.0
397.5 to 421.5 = 404.0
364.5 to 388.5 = 381.0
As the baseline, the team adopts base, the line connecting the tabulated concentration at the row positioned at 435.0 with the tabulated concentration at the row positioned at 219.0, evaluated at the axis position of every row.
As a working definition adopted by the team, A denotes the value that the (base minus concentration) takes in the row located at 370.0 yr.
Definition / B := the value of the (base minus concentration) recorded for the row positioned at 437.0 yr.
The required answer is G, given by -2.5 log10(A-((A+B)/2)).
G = 2.5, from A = 0.4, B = 0.21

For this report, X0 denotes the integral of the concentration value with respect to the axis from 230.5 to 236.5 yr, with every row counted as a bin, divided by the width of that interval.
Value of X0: 6.0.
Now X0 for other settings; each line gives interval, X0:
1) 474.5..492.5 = 5.2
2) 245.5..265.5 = 5.3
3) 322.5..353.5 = 5.8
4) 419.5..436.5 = 4.9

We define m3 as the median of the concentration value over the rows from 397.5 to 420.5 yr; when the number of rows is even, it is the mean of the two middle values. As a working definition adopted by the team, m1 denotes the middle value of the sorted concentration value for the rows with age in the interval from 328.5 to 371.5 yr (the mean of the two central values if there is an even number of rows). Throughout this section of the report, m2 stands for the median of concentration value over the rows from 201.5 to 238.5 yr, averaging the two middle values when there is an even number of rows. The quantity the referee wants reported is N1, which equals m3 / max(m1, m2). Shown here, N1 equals 0.86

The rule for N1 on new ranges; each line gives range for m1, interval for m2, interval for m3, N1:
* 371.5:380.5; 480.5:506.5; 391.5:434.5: 0.96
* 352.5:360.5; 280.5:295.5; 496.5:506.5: 0.92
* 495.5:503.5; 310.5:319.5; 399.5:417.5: 0.81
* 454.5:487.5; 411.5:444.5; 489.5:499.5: 1.00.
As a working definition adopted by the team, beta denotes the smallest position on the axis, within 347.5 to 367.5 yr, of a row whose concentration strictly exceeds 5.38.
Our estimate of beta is 349.0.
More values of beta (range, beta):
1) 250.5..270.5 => 253.0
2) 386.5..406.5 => 392.0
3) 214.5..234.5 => 215.0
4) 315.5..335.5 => 316.0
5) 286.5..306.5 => 287.0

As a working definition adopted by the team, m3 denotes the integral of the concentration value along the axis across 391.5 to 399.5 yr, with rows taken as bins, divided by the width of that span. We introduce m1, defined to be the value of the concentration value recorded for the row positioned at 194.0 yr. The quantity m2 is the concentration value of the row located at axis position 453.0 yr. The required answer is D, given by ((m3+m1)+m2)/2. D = 7.8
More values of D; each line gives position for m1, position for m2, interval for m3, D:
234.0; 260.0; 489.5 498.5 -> 8.3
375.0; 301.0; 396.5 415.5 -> 7.4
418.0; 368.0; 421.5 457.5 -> 7.3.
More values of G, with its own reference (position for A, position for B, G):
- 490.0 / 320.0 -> 1.4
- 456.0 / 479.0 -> 1.1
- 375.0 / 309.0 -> 0.7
